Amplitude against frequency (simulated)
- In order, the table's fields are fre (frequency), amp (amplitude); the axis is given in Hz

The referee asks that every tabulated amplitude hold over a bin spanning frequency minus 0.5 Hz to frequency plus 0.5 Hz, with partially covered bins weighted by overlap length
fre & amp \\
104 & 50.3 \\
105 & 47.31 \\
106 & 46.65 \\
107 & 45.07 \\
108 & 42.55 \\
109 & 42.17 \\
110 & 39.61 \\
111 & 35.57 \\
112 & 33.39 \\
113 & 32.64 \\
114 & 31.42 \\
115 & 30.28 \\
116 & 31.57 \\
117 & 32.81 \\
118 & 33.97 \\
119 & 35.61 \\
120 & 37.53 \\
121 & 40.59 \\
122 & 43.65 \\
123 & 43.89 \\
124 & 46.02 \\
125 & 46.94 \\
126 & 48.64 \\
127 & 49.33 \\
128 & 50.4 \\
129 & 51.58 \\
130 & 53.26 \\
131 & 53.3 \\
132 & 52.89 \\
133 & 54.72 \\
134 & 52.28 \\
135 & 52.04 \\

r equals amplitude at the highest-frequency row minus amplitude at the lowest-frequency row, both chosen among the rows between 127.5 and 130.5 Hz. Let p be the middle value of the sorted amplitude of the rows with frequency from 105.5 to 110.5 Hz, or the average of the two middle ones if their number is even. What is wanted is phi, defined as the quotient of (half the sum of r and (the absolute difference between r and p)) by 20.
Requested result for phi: 1.06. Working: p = 43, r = 3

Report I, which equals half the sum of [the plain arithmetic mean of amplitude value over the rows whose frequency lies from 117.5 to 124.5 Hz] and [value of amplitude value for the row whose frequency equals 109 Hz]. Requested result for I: 41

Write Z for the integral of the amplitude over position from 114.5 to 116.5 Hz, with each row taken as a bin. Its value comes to 62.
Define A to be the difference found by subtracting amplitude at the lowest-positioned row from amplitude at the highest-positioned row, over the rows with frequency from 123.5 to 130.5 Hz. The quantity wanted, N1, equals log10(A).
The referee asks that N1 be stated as 0.9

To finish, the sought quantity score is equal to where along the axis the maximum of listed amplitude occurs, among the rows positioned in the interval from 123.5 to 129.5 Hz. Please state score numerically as 129 Hz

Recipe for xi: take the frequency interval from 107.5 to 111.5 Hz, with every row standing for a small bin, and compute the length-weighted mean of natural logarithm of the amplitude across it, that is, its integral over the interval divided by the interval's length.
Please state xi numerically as 3.69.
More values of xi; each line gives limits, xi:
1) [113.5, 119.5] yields 3.48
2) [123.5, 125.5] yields 3.84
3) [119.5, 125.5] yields 3.76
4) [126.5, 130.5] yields 3.93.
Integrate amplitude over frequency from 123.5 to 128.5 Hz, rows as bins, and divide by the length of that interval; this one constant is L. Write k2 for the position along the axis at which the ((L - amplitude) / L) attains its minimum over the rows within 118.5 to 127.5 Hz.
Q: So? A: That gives 127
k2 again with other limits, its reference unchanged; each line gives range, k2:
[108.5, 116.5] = 109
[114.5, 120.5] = 120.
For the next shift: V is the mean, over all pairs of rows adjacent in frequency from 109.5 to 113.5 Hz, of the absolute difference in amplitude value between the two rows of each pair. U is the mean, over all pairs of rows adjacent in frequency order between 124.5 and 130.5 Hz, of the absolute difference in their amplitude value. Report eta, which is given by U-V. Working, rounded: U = 1.3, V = 2.3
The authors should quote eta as -1.06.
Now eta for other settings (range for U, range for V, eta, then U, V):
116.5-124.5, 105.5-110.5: 0.13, 1.9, 1.8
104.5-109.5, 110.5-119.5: -0.04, 1.3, 1.3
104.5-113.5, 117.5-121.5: -0.37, 1.8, 2.2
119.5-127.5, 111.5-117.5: 0.56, 1.7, 1.1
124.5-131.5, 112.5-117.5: -0.16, 1.1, 1.2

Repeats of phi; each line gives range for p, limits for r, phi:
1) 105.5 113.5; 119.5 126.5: 1.02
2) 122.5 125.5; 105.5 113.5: 1.15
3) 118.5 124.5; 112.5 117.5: 1.05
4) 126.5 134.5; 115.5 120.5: 1.31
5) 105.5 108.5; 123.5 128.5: 1.13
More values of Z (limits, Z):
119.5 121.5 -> 78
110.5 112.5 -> 69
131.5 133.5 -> 108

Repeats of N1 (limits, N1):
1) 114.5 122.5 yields 1.1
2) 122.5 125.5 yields 0.5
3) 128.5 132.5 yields 0.1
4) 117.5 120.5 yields 0.6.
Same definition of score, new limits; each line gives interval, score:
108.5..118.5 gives 109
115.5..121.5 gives 121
